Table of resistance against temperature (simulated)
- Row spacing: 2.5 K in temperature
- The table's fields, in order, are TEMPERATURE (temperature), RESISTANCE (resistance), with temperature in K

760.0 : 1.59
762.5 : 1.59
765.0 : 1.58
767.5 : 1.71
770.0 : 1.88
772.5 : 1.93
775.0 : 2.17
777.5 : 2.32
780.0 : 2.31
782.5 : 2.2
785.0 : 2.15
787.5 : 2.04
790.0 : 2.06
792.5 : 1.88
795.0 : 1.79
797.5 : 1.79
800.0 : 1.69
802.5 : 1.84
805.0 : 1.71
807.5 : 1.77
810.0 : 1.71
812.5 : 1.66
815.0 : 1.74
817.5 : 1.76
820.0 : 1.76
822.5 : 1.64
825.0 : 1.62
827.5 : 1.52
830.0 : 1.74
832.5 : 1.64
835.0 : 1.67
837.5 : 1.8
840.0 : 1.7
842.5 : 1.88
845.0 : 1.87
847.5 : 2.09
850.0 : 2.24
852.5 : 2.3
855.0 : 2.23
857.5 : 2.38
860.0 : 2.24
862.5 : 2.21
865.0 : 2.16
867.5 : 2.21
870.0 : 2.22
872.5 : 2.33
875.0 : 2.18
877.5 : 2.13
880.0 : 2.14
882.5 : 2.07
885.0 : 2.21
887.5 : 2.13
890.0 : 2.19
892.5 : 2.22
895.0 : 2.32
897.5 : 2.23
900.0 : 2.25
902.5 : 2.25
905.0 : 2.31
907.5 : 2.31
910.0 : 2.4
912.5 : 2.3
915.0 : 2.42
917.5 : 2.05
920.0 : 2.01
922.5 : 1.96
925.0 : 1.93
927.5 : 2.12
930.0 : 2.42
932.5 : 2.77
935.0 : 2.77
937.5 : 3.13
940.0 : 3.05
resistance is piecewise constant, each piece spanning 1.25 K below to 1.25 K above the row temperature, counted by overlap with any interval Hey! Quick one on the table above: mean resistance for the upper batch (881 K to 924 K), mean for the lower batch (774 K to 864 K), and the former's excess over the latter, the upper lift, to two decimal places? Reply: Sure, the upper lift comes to 0.29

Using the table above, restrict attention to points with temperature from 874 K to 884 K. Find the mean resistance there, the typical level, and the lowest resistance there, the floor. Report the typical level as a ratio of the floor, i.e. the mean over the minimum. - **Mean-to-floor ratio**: 1.03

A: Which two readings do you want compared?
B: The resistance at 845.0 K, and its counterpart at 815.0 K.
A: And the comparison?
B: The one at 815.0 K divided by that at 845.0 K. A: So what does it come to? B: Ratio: 0.93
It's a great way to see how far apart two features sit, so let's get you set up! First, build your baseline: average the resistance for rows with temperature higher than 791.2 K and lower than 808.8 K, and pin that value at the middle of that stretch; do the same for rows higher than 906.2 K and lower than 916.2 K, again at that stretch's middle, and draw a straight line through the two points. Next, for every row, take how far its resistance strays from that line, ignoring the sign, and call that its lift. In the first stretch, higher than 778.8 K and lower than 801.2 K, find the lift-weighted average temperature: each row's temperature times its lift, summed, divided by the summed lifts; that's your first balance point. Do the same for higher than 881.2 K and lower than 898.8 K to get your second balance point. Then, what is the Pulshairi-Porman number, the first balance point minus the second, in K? -103.3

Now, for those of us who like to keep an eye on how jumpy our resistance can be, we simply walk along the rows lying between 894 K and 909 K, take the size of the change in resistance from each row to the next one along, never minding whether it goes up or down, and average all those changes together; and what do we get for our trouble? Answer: 0.034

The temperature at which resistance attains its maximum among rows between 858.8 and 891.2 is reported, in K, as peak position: 872.5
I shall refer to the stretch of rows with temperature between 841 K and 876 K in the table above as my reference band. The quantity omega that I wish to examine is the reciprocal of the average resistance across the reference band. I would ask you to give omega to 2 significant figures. 0.46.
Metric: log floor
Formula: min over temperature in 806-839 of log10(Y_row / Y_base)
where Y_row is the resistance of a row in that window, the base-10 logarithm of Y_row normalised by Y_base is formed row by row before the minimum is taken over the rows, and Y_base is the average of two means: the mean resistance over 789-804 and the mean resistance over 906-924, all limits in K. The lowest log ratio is -0.12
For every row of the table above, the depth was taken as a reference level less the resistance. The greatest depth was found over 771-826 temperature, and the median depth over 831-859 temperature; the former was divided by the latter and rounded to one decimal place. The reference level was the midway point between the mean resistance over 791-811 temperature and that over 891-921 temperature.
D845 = 2.9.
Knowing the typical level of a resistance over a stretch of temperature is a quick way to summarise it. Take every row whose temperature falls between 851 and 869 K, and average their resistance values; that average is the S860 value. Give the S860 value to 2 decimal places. 2.25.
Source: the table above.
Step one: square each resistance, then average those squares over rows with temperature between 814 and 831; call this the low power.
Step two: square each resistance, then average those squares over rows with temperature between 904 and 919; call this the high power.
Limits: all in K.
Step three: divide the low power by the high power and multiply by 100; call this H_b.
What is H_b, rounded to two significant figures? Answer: 54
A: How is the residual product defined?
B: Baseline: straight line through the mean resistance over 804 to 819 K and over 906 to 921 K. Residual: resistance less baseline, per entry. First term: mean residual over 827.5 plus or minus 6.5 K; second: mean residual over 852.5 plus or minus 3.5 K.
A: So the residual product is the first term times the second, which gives -0.056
